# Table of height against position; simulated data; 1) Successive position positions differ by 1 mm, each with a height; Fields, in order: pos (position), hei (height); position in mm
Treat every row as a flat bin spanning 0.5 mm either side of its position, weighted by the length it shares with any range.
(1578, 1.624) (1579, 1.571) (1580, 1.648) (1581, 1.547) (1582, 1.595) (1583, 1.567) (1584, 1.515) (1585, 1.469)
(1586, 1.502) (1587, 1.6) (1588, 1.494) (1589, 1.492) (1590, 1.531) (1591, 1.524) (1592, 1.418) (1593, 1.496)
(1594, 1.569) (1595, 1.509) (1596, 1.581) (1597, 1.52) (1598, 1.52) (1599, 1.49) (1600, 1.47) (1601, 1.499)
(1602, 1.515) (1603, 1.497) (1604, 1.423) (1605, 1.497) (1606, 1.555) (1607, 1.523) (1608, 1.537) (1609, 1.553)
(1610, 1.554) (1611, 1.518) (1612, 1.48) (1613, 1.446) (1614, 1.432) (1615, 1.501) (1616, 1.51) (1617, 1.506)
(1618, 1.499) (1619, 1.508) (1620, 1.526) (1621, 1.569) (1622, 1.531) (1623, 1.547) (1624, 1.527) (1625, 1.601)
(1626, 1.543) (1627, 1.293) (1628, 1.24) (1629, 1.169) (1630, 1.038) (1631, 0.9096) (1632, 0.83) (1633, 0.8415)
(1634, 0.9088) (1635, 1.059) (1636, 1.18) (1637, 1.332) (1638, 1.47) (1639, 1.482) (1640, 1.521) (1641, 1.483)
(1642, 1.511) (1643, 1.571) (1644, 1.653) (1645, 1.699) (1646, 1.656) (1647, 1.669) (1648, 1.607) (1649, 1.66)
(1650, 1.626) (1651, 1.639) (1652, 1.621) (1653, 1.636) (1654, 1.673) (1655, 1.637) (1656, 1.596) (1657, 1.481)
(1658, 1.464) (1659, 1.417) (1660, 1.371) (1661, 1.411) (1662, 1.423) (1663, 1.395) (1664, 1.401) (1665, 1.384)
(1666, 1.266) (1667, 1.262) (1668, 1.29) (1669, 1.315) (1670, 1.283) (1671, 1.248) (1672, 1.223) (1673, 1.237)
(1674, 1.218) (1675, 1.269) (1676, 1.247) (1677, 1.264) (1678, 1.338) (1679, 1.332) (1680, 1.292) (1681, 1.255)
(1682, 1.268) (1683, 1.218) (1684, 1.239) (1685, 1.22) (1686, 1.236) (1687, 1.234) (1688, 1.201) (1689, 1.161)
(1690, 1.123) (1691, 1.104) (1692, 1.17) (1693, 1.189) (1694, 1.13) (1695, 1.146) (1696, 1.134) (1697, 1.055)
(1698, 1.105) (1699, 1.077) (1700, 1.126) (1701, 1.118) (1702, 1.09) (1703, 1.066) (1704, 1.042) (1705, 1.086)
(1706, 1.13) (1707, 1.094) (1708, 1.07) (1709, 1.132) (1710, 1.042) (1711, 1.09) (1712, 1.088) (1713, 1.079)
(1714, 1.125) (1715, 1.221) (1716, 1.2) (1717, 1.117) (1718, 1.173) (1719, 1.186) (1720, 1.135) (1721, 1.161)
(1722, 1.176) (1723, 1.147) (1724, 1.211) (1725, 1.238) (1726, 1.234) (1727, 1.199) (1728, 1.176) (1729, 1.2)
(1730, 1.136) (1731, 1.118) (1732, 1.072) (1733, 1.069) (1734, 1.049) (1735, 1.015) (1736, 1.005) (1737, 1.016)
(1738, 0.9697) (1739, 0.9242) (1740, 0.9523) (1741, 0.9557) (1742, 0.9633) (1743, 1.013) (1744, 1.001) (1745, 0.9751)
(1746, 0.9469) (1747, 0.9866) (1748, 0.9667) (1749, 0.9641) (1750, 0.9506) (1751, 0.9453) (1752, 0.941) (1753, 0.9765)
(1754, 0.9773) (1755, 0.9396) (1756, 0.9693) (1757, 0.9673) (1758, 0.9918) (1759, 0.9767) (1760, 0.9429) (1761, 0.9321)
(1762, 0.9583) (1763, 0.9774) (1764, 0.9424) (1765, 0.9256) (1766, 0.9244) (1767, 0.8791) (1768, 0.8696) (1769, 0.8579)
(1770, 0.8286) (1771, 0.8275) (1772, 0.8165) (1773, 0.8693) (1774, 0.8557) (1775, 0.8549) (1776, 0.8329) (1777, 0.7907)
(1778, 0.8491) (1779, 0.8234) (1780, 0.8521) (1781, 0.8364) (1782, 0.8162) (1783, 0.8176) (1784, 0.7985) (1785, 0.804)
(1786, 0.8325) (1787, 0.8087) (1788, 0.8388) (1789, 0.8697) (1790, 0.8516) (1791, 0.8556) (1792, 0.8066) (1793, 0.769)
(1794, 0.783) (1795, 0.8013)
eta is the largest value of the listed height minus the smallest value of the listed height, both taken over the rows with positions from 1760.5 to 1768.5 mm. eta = 0.11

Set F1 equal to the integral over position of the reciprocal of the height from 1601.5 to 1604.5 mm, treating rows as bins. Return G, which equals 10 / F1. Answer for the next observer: 4.9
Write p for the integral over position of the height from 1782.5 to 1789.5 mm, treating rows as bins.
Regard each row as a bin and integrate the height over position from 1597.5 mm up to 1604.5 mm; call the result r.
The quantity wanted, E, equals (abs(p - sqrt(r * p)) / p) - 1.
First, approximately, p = 5.8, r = 10.4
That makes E -0.657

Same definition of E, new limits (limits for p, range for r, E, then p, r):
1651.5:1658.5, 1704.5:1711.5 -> -0.830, 11.1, 7.6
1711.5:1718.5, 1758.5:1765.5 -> -0.912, 8.0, 6.7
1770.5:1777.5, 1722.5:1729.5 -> -0.801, 5.8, 8.4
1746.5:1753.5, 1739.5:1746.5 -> -0.994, 6.7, 6.8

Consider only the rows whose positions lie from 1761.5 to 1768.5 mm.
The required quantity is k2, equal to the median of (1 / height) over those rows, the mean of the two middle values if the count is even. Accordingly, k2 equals 1.08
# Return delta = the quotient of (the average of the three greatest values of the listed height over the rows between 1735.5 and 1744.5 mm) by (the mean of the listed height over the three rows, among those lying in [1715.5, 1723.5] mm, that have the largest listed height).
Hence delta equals 0.9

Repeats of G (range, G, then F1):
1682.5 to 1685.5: 4.1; 2.45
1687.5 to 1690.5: 3.9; 2.58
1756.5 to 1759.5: 3.3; 3.07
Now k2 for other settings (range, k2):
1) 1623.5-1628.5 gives 0.65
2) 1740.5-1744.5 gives 1.02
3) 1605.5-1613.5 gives 0.65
